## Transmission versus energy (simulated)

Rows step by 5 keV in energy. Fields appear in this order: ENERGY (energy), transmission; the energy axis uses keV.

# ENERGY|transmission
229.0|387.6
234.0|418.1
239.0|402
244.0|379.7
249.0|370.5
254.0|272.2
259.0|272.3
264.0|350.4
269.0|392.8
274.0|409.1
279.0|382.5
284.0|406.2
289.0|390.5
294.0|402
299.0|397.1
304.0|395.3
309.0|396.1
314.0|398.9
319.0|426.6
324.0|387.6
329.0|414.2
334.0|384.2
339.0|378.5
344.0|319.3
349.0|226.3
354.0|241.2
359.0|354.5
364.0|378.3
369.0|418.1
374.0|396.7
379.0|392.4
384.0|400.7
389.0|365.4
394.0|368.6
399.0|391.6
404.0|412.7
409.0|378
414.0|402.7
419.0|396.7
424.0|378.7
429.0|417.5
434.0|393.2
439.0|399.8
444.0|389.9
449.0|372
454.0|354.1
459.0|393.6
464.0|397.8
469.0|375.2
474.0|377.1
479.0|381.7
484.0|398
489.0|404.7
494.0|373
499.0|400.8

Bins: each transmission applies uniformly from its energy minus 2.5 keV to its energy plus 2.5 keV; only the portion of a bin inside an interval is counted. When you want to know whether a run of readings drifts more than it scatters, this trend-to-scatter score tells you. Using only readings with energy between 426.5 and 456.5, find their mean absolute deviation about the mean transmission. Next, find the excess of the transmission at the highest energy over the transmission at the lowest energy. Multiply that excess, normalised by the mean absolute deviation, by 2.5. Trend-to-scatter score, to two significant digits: -9.6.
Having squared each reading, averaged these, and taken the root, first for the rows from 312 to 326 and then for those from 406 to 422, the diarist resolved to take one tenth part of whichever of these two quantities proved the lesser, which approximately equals 39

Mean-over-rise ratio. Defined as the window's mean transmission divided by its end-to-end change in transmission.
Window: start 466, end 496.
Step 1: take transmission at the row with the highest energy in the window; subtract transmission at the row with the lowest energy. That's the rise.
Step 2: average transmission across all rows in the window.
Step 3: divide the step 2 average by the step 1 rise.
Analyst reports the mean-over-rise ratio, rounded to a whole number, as -175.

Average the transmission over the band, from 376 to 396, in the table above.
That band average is 382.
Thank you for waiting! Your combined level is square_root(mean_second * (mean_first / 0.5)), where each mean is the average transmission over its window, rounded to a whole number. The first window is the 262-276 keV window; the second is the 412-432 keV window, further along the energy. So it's 554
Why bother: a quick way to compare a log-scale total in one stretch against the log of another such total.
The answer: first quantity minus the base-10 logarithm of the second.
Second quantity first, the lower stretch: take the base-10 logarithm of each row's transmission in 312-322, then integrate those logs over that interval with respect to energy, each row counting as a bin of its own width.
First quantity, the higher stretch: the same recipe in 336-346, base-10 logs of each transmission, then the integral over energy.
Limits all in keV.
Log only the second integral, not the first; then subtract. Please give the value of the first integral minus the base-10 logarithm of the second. 24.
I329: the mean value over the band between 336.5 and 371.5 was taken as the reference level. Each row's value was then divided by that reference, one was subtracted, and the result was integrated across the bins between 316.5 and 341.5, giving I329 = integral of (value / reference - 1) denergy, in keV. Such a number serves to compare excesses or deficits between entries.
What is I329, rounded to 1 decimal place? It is 5.1 keV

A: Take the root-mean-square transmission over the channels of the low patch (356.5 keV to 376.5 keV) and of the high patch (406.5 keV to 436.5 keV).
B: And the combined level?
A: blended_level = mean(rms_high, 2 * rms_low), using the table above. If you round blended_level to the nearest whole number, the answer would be 585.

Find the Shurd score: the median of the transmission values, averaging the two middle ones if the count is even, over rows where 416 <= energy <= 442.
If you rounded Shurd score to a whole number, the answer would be 397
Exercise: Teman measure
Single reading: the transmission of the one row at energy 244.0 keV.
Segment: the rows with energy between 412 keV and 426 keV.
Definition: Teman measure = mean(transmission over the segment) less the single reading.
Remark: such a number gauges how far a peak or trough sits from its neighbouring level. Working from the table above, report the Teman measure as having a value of 13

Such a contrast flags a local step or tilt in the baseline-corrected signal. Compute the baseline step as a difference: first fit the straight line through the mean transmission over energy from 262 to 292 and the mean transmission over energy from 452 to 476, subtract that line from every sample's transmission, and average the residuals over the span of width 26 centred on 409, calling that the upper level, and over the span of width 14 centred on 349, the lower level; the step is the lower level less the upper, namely -137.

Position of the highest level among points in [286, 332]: 319.0 keV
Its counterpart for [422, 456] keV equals 429.0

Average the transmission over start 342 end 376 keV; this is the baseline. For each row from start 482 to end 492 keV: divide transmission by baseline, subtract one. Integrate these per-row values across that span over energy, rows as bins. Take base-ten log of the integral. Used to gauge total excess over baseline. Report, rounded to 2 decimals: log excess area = 0.31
